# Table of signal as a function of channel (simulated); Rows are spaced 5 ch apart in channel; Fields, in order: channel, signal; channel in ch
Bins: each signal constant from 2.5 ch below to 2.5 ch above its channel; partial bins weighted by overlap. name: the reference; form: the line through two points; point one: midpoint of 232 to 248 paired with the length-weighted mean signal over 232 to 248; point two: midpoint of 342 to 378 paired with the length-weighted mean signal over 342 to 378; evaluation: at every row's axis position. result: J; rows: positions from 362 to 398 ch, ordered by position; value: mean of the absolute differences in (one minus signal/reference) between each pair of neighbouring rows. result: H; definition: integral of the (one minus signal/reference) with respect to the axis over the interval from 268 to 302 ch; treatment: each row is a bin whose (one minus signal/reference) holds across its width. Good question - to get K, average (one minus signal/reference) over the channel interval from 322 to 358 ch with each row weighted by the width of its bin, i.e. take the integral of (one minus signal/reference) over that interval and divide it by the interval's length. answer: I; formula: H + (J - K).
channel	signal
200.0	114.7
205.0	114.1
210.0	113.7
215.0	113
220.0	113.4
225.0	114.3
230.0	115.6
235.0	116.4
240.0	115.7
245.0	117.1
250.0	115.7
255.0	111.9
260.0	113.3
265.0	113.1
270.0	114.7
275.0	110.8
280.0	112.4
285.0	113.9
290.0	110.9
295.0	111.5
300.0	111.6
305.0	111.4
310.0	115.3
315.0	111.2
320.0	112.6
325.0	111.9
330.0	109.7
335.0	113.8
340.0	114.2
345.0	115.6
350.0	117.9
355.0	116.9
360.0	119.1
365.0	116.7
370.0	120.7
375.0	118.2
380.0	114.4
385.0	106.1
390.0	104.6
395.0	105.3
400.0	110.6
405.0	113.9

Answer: 1.36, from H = 1.35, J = 0.0295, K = 0.027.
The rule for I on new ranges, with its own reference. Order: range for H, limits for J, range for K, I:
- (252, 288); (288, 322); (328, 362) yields 1.17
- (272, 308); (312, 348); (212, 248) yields 1.56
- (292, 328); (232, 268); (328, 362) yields 1.54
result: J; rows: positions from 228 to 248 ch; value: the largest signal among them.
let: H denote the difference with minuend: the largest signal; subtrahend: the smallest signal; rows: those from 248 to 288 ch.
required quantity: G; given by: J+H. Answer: 122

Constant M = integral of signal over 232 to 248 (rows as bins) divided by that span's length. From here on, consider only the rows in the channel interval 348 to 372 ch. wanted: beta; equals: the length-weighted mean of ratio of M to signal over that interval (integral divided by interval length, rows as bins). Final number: 0.98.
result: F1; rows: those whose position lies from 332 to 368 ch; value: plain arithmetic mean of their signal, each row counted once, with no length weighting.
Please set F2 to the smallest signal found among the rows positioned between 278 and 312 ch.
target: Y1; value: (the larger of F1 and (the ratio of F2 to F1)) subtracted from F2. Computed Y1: -5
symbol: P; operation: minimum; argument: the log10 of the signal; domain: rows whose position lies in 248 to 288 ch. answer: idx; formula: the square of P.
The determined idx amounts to 4.18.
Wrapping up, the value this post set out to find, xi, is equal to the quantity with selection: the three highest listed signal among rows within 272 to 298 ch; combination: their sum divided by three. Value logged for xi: 113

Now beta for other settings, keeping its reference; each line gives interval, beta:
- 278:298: 1.04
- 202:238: 1.02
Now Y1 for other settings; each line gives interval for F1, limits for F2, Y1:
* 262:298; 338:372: 2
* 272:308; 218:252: 2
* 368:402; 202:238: 2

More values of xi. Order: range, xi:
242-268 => 115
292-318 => 113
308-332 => 113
